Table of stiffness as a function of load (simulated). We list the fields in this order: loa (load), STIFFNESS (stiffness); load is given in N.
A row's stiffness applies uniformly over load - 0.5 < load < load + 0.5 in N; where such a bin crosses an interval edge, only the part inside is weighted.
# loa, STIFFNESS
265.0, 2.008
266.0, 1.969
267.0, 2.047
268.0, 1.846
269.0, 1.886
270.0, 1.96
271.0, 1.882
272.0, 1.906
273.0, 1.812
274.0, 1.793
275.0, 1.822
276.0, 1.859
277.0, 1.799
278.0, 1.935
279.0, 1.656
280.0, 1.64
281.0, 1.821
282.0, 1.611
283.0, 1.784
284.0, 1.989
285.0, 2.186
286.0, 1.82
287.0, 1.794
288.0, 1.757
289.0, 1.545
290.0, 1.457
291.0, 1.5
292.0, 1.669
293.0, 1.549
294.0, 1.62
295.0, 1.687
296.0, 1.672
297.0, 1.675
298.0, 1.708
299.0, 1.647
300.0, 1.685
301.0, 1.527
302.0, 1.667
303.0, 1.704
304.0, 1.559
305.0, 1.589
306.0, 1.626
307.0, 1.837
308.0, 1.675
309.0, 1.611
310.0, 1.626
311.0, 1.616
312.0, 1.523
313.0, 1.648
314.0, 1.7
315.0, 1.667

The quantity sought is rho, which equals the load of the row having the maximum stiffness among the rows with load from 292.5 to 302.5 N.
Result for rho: 298.0 N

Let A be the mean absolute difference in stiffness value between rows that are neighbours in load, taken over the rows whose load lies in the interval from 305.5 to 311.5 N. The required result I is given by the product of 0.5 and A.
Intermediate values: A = 0.092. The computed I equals 0.046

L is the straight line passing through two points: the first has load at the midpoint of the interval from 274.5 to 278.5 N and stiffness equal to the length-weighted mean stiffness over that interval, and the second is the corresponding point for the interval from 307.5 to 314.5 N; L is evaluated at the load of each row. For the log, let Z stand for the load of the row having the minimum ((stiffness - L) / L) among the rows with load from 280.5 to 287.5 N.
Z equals 282.0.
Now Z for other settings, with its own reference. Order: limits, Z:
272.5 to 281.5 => 280.0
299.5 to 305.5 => 301.0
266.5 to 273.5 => 273.0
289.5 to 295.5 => 290.0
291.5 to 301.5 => 293.0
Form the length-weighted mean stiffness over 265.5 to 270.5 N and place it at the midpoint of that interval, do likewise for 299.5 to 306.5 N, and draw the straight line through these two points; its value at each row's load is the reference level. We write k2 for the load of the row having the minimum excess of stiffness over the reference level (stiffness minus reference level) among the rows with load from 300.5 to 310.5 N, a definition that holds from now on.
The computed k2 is 301.0 N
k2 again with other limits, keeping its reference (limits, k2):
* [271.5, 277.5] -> 274.0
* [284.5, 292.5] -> 290.0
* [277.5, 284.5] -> 282.0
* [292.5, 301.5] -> 293.0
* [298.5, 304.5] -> 301.0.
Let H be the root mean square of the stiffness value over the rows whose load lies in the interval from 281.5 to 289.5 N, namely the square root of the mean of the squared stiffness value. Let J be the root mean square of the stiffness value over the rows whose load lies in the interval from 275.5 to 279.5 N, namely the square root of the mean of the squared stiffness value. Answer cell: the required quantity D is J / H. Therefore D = 1.00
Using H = 1.82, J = 1.82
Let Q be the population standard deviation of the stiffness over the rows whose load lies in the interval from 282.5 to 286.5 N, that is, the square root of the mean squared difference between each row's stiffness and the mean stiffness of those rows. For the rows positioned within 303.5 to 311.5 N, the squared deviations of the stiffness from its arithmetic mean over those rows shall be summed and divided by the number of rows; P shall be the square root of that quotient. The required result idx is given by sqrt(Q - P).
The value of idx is 0.28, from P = 0.080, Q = 0.159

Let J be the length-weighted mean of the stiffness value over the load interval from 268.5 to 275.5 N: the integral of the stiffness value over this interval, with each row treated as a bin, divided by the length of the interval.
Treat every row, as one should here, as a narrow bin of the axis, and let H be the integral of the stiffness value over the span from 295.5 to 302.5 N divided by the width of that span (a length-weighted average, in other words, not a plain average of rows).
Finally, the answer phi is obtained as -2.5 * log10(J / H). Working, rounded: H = 1.65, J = 1.87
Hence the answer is -0.13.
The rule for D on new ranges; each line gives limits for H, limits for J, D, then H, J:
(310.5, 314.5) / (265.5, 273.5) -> 1.18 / 1.62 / 1.91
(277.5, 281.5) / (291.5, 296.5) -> 0.93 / 1.77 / 1.64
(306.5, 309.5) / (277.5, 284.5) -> 1.04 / 1.71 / 1.78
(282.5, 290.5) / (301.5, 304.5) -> 0.91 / 1.80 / 1.64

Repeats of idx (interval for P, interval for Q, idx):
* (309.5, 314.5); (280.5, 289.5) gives 0.35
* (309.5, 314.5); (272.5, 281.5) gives 0.17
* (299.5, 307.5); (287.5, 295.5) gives 0.06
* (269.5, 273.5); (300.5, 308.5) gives 0.19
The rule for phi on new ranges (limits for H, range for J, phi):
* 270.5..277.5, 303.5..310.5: 0.12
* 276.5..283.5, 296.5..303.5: 0.06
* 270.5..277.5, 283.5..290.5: 0.03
